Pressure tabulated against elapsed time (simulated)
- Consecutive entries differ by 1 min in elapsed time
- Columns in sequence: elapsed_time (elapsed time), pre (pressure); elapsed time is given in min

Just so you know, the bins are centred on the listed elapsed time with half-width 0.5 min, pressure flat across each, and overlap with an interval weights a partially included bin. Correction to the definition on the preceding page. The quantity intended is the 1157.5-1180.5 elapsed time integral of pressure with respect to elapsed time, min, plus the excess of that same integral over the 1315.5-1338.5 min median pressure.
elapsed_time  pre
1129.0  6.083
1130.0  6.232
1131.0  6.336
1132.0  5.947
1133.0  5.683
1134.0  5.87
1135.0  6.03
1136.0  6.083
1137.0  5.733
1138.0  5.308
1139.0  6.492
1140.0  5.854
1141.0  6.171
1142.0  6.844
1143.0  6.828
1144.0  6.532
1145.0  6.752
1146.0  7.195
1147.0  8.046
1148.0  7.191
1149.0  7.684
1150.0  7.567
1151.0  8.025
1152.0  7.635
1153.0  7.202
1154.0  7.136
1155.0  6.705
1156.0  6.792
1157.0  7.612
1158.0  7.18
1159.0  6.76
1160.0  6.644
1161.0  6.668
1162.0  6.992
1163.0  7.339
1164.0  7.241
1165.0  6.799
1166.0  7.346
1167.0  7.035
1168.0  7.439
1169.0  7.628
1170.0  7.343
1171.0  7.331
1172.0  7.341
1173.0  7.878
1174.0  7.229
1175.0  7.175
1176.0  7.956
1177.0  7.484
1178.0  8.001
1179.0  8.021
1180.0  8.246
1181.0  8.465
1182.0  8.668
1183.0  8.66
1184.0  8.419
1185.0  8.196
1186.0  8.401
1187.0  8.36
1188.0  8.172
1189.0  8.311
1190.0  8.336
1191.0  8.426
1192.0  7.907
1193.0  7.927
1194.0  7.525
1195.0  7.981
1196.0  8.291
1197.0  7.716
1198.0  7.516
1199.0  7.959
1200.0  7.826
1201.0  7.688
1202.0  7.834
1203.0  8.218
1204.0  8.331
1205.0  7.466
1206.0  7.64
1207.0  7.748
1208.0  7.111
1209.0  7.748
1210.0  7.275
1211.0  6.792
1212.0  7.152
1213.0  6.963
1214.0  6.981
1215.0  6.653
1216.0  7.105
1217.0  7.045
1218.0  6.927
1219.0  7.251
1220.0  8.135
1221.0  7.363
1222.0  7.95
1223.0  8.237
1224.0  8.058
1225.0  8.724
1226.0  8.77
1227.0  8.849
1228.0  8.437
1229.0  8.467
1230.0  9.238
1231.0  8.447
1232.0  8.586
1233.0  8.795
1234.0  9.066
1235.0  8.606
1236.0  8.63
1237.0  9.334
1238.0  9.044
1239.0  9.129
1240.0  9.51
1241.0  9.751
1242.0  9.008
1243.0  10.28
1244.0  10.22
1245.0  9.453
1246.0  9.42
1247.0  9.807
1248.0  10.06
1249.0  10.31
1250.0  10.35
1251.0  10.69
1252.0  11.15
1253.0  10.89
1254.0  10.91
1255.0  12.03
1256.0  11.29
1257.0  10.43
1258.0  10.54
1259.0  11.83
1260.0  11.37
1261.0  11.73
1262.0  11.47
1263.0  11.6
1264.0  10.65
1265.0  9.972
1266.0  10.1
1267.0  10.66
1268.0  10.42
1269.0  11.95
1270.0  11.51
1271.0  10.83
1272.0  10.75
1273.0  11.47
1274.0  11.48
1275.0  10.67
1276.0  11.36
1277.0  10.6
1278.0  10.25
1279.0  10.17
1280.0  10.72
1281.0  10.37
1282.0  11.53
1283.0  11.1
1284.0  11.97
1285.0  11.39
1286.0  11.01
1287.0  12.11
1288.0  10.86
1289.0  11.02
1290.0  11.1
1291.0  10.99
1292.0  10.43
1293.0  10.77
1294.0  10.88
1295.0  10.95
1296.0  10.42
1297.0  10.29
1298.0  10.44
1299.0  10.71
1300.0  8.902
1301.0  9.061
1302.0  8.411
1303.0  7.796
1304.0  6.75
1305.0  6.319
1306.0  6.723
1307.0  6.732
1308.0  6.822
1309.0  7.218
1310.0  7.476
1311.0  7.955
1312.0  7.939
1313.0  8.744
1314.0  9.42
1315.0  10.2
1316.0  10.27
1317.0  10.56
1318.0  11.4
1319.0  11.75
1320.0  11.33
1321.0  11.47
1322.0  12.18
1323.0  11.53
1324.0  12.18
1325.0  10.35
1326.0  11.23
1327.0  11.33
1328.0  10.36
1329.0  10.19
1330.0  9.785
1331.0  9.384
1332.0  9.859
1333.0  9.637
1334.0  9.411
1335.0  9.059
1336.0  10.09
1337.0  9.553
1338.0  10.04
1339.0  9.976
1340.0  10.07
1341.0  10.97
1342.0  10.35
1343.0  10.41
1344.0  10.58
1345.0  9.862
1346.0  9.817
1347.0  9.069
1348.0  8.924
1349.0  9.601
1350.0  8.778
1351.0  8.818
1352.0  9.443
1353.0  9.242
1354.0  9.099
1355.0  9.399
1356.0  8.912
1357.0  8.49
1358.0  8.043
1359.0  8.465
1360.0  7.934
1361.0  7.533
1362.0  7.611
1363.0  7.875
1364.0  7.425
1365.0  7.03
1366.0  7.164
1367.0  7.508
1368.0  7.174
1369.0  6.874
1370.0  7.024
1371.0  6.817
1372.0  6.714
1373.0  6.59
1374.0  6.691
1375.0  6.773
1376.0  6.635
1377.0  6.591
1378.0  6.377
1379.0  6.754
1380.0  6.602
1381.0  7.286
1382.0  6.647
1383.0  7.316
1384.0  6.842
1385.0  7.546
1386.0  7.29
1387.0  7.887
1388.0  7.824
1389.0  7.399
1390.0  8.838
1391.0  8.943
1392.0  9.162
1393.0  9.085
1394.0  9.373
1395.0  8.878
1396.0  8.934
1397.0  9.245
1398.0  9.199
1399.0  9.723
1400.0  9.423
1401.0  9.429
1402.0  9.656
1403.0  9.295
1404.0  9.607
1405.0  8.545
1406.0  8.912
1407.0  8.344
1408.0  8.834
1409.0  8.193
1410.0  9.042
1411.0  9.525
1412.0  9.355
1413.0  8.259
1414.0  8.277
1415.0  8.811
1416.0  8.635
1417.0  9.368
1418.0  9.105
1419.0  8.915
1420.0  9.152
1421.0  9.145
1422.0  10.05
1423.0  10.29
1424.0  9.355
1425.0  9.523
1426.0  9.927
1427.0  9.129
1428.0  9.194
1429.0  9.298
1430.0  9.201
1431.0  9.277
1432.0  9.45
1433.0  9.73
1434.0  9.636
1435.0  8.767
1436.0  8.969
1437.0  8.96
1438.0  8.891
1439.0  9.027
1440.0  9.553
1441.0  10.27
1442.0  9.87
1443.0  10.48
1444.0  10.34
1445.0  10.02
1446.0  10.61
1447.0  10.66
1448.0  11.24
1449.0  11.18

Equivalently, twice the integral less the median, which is 328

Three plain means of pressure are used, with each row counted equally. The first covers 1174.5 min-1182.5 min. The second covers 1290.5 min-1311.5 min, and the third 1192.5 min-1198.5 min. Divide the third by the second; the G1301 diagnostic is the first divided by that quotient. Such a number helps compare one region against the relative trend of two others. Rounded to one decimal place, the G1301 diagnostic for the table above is 9.1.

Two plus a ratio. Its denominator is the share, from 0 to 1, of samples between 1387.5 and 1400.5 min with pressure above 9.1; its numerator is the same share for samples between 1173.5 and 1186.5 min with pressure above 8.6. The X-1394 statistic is 2.33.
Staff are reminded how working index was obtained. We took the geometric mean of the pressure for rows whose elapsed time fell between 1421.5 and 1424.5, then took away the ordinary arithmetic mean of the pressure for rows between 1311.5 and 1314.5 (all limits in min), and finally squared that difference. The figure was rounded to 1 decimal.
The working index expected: 1.4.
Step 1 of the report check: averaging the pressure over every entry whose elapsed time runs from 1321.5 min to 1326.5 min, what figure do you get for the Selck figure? 11.5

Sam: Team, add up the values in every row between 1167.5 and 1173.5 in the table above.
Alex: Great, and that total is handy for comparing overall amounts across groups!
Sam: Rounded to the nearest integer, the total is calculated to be 45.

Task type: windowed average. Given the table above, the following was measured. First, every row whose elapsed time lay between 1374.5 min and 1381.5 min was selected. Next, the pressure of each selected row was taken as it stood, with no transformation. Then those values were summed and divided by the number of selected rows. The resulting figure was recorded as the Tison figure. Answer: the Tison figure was 6.7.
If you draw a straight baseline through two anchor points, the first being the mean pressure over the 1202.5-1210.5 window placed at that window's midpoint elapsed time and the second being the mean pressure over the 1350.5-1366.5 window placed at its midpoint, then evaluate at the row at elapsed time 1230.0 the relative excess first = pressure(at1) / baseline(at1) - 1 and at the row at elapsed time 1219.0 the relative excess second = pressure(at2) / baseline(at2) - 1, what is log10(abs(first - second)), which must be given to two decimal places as -0.60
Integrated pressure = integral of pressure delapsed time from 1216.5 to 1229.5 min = 104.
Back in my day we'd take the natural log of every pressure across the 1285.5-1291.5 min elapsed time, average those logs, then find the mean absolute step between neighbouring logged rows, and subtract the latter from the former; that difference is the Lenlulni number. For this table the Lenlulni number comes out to 2.37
